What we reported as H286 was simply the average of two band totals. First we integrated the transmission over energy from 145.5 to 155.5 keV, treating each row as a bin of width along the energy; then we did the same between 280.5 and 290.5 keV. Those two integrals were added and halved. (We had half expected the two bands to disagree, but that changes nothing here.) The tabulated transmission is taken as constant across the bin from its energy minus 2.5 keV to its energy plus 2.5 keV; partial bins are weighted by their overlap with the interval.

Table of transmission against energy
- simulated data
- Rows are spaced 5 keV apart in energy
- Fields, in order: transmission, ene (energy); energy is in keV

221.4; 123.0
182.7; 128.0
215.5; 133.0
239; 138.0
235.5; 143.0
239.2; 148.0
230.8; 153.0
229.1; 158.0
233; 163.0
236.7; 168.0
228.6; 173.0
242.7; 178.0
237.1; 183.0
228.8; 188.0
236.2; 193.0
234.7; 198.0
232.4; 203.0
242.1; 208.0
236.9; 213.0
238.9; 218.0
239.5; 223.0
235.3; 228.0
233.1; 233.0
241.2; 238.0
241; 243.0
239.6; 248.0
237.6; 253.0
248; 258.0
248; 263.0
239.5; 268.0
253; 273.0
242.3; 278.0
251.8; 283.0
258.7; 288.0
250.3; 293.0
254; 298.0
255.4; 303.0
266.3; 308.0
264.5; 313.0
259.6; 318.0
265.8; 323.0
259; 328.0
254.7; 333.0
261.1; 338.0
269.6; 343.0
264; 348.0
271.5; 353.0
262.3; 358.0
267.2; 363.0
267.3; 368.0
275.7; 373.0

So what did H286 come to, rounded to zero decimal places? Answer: 2451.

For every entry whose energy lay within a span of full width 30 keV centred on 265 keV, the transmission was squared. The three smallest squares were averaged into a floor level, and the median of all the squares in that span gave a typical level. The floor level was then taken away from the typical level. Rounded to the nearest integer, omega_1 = 2599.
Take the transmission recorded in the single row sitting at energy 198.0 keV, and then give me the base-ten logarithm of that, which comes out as 2.37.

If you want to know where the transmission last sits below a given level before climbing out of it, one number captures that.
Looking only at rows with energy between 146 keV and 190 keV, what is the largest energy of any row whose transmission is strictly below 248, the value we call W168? 188.0 keV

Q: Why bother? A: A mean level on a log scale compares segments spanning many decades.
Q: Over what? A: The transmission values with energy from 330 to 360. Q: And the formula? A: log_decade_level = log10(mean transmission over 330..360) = 2.42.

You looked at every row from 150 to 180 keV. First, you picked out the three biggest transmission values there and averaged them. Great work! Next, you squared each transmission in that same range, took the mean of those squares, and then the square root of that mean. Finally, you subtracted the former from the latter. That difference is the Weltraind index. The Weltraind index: -3.9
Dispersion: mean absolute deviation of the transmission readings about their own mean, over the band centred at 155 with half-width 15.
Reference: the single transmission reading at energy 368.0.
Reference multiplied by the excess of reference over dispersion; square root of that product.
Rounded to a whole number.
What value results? 266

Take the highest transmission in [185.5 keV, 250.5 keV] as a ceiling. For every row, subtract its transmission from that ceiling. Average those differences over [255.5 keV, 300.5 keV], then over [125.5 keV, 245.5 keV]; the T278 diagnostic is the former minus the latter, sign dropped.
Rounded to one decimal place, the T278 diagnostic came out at 16.6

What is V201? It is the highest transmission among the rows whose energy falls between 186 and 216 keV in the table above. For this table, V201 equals 242.1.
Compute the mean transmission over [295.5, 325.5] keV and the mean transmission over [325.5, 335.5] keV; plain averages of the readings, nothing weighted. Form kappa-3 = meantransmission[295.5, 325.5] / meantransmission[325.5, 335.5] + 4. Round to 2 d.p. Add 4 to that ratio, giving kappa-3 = 5.02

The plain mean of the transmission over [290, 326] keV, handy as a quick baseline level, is 259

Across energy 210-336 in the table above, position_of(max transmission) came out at 308.0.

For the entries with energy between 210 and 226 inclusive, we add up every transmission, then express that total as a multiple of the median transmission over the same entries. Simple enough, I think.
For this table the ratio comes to 3.0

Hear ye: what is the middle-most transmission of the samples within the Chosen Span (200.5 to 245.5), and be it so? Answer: 239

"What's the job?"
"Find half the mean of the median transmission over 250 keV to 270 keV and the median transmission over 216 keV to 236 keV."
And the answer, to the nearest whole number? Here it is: 120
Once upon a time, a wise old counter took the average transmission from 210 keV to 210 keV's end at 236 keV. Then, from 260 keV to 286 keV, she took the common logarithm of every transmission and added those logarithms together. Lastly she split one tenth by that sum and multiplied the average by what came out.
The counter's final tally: 1.98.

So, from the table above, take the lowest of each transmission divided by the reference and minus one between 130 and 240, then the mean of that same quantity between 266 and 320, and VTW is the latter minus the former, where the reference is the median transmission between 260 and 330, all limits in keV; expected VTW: 0.15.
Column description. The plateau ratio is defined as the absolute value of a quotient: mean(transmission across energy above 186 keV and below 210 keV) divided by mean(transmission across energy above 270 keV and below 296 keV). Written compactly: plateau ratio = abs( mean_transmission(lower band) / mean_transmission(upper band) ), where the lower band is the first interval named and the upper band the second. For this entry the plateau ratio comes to 0.935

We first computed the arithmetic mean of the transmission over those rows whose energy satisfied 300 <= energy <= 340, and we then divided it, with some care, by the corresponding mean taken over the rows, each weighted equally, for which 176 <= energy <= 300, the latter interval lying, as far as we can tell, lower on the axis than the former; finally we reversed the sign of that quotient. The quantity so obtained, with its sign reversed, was -1.08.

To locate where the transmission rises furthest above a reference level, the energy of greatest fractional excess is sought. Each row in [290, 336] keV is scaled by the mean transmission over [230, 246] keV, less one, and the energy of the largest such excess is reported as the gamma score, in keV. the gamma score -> 308.0 keV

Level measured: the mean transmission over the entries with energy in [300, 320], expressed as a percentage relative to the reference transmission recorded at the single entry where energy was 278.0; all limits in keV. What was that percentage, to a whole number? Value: 108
